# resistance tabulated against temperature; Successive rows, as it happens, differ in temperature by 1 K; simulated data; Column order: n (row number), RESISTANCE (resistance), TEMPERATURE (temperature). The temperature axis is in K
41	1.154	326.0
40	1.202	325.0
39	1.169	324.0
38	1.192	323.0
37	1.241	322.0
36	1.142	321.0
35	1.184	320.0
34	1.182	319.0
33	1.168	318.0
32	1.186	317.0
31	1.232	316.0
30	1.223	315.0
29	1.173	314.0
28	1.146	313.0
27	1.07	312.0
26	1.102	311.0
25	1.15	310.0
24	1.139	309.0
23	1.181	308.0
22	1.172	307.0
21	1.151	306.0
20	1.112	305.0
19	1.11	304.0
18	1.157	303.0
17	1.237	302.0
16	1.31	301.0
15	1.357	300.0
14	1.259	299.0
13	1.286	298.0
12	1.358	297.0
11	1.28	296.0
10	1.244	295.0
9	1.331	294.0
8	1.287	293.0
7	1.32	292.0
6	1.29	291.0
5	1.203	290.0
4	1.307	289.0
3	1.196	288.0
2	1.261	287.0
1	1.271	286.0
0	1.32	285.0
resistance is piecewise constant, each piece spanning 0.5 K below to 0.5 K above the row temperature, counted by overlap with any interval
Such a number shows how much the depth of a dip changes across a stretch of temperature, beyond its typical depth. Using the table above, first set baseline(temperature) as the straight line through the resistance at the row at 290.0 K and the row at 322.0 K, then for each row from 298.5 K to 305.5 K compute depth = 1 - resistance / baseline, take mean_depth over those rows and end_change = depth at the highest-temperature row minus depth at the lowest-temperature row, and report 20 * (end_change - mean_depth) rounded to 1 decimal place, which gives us 2.6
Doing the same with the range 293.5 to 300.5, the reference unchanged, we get 1.2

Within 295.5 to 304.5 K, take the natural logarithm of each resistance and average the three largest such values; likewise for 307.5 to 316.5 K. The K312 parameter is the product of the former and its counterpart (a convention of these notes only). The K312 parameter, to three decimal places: 0.056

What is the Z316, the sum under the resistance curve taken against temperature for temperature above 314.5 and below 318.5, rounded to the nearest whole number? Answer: 5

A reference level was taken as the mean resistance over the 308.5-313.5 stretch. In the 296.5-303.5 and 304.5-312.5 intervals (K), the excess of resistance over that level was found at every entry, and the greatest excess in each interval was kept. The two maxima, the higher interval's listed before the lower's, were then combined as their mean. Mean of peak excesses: 0.15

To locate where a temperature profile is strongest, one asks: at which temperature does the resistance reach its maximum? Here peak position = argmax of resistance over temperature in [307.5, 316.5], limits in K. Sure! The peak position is 316.0 K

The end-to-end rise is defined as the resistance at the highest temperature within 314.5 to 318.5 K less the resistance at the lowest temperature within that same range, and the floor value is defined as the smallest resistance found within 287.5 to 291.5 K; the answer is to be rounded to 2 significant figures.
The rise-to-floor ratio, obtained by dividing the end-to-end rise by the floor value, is -0.046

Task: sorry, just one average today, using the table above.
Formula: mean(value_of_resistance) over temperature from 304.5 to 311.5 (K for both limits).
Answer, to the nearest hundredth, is 1.14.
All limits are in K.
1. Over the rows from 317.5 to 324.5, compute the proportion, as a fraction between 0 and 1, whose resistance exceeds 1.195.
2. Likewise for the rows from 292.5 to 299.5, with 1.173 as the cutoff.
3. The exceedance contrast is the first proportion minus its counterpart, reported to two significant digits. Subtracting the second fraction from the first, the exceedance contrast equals -0.86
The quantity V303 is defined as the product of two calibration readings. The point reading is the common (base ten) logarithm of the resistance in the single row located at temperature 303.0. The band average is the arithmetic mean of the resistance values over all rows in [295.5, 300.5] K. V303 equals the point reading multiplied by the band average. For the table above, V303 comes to 0.083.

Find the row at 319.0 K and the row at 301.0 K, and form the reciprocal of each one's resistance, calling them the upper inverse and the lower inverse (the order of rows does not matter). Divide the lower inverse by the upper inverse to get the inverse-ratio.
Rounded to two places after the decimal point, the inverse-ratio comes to 0.90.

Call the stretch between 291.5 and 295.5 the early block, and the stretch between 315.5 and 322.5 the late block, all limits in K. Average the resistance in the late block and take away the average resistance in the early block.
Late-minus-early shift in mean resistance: -0.10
